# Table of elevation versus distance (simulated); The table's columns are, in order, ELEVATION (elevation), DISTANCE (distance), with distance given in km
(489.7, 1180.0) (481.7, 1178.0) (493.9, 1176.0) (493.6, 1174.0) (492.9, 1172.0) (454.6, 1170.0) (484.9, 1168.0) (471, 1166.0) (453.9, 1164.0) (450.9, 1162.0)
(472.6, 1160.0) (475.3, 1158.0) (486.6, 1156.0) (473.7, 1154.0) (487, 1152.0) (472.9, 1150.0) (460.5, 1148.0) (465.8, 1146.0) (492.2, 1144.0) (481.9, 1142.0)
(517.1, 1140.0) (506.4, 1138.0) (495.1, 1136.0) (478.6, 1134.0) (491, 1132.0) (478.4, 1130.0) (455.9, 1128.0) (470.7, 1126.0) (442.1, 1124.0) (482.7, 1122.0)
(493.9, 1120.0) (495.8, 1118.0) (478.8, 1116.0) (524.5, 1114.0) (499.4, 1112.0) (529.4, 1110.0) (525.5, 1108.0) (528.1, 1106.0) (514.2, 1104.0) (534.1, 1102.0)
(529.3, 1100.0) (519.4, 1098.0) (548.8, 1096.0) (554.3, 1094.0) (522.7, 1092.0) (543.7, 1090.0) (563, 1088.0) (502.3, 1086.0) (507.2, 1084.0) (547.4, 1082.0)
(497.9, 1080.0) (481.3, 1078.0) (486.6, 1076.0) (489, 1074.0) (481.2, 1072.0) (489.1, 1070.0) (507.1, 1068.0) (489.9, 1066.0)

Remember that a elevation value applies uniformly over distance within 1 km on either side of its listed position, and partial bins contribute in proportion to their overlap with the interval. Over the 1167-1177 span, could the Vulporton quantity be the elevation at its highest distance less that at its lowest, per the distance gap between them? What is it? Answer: 1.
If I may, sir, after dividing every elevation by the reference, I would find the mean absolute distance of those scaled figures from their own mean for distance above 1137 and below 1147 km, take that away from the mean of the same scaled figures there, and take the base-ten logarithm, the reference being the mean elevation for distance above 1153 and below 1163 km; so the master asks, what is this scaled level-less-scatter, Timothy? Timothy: 0.01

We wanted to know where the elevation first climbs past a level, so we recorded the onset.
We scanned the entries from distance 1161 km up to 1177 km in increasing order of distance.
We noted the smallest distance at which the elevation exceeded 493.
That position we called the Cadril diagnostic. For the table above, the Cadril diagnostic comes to 1174.0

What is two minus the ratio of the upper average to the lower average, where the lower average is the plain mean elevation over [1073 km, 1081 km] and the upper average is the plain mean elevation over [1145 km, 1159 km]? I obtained 1.03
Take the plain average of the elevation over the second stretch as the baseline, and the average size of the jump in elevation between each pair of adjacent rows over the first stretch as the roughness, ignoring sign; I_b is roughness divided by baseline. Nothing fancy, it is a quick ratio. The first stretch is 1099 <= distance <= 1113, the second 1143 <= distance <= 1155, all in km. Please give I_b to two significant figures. 0.026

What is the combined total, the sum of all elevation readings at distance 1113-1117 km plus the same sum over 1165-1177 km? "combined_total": 3894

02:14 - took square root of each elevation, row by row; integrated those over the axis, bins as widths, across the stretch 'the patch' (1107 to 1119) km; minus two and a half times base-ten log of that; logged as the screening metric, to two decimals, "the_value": -6.08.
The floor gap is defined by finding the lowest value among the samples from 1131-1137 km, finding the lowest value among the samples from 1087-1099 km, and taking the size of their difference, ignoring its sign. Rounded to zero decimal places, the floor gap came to 41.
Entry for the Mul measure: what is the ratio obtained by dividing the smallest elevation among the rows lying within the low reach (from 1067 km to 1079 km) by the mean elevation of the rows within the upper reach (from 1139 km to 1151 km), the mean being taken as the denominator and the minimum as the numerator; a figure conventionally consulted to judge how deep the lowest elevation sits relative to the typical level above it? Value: 1.00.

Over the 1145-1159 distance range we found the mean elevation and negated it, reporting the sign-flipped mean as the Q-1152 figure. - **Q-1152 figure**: -475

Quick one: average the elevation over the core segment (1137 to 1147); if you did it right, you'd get 493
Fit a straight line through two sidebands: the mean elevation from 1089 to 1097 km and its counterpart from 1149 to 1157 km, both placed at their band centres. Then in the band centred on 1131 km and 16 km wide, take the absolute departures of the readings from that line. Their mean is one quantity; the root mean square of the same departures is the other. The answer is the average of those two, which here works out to 32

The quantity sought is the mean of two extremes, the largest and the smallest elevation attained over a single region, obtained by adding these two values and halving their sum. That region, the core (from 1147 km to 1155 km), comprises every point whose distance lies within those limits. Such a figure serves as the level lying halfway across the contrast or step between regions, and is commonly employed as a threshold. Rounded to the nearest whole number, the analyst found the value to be 474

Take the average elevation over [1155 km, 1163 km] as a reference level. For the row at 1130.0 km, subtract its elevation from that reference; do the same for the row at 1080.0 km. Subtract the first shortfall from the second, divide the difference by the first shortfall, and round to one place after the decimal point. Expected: 2.8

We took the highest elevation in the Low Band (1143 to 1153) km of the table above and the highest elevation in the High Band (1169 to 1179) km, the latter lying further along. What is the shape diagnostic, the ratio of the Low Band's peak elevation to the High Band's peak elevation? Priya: 1.00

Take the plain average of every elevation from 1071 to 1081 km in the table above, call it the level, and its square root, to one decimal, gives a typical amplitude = 22.1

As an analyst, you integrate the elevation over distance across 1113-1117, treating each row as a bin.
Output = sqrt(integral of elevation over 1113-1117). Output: 44.8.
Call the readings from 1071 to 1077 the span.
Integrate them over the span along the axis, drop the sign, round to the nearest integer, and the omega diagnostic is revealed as 2914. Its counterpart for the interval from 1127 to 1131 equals 1869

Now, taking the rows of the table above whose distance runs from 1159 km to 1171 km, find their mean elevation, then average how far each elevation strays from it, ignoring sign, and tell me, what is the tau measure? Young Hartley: 12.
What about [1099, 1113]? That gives 9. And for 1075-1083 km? 22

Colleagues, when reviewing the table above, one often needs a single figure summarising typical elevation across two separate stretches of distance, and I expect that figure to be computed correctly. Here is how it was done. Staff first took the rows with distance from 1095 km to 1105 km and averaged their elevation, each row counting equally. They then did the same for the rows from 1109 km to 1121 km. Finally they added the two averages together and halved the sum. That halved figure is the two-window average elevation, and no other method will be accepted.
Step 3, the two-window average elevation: 516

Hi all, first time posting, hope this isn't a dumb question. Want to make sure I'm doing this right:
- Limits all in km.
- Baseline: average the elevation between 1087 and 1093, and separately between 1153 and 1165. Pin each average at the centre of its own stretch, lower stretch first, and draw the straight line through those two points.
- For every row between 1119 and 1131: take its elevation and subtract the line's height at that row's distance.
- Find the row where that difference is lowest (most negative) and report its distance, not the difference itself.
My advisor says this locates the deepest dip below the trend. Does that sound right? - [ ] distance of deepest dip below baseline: 1124.0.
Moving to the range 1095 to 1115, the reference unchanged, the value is 1112.0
